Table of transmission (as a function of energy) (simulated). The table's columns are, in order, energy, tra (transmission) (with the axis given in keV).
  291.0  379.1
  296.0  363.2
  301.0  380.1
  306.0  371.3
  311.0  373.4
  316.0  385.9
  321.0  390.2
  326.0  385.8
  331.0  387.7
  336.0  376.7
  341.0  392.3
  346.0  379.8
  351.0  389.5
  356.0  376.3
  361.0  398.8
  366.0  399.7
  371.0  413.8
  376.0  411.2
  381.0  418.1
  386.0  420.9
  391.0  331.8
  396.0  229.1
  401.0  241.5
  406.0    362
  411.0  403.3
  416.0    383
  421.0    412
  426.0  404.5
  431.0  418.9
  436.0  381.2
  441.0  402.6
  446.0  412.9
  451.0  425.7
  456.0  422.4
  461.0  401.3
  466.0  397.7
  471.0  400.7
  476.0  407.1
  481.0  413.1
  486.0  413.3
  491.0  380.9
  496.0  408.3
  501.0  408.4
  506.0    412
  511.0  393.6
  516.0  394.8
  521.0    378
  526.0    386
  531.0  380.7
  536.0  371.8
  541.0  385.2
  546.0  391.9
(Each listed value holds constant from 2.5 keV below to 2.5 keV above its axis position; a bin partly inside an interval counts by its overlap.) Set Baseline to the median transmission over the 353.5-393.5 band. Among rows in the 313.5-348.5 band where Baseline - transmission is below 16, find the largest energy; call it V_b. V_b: 341.0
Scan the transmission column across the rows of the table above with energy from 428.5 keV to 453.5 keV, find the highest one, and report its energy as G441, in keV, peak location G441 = 451.0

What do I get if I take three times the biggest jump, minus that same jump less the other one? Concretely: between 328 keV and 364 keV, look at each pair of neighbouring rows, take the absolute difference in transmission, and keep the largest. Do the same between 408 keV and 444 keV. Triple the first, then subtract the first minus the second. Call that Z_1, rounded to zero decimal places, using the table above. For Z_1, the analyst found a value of 83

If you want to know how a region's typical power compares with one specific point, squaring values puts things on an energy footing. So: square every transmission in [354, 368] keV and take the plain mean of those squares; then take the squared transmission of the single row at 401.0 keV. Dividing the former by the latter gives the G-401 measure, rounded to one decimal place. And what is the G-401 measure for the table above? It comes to 2.6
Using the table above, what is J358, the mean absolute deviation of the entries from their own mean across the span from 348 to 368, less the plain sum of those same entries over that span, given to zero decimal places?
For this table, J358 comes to -1556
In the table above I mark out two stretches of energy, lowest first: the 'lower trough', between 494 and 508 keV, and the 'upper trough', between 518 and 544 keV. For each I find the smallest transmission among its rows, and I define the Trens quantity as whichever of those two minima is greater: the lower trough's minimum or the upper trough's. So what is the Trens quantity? 408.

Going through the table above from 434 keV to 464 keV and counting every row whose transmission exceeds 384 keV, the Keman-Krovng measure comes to 5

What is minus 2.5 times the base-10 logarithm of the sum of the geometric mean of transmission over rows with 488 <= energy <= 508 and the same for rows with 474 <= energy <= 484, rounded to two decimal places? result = -7.27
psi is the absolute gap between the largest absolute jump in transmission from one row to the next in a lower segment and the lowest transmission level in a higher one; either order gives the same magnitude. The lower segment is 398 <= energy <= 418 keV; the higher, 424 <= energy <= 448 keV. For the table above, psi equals 261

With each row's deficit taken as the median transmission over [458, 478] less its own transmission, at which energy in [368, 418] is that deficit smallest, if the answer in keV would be 386.0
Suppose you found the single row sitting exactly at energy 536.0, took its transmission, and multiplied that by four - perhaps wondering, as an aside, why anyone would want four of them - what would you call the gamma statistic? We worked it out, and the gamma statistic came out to 1487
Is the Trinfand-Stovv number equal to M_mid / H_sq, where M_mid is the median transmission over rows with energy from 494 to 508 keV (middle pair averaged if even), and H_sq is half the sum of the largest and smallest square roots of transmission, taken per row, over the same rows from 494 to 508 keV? 20.2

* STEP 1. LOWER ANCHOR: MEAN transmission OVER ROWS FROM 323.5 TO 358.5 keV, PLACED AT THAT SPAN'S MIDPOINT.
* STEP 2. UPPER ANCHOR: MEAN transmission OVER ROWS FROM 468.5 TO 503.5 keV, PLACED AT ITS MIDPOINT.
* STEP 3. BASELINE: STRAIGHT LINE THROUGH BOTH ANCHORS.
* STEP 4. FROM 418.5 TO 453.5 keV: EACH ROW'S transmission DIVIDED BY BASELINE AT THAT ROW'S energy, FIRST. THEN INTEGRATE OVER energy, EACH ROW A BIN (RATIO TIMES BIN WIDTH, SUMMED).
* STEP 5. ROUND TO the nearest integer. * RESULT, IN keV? 36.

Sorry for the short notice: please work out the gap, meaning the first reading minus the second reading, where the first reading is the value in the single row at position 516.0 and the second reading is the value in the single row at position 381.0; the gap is -23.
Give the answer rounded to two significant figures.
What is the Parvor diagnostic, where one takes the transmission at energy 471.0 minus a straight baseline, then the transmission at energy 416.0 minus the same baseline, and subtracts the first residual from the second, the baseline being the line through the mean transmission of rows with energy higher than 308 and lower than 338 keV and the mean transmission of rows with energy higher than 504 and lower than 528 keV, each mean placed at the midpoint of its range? -15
